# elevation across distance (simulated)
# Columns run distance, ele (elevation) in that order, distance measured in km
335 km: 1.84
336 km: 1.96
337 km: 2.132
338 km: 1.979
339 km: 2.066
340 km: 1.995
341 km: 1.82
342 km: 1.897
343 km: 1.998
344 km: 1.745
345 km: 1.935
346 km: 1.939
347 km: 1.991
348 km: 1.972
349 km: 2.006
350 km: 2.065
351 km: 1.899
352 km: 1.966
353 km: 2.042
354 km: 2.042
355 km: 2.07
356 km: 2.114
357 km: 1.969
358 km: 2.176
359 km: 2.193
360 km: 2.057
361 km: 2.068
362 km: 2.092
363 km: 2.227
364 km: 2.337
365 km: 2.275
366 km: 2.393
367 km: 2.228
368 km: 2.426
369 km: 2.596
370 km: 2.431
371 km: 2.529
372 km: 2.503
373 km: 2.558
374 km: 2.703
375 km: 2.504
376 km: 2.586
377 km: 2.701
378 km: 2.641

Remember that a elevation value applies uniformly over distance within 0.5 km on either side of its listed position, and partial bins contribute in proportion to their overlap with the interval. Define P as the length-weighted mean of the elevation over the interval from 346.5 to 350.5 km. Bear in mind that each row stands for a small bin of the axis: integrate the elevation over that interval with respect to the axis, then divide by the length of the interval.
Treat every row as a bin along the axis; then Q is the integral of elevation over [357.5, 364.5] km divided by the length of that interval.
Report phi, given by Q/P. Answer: 1.08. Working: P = 2.0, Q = 2.16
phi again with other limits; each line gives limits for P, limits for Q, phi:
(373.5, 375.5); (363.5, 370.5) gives 0.92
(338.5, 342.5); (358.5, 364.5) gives 1.11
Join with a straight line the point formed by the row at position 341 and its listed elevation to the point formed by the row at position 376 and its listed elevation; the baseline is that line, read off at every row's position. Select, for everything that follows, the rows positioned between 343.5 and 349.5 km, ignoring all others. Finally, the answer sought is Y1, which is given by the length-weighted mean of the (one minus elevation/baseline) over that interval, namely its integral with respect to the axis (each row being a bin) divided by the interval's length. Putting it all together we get 0.01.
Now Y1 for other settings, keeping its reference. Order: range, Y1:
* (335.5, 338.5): -0.17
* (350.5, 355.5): 0.04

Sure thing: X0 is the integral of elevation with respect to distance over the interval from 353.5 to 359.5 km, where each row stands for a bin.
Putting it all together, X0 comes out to 12.6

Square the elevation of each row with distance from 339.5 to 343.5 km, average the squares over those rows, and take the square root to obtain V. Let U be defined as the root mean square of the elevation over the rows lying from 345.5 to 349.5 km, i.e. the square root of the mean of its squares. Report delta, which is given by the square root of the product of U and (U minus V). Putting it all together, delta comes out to 0.3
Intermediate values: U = 1.98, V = 1.93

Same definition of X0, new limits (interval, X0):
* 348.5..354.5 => 12.0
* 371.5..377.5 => 15.6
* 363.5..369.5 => 14.3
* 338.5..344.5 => 11.5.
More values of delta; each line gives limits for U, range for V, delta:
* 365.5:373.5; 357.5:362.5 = 0.9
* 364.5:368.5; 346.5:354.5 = 0.9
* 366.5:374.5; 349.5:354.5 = 1.1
